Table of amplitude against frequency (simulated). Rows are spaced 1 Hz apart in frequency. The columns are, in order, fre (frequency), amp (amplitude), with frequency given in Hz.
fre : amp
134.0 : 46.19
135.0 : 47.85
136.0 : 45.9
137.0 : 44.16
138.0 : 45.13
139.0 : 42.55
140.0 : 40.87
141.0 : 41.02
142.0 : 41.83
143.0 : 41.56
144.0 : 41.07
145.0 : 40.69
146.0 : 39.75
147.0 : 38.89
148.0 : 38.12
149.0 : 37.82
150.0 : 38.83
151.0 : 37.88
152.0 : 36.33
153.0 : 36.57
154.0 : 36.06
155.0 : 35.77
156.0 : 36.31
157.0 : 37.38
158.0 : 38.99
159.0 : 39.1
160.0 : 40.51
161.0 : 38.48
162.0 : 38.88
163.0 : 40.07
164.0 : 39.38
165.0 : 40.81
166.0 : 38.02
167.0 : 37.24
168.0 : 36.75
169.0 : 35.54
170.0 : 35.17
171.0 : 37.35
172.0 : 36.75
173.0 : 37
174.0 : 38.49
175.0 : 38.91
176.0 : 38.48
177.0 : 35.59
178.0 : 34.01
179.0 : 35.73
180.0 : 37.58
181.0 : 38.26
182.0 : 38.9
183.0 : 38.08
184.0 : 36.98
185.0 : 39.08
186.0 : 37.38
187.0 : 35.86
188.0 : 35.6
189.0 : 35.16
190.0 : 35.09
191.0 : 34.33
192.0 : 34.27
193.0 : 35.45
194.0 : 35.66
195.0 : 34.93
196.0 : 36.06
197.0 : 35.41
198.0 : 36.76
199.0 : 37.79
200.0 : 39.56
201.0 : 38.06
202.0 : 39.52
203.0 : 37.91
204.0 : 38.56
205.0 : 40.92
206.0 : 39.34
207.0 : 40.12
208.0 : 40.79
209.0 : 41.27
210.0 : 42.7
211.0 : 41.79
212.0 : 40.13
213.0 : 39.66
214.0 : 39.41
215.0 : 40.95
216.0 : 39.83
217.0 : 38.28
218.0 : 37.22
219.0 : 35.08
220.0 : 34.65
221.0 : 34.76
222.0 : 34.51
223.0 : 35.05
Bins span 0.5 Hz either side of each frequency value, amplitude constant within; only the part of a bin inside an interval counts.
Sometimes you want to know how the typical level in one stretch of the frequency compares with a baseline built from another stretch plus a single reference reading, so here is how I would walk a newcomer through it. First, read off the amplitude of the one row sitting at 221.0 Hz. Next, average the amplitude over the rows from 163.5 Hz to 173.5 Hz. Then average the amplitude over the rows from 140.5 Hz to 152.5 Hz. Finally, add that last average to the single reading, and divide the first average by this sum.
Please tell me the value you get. 0.504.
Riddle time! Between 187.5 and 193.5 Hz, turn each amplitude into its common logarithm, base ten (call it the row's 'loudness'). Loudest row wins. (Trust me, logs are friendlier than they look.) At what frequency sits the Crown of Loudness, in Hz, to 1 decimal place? 188.0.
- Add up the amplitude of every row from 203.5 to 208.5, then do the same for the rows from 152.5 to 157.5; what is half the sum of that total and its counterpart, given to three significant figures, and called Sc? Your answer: 191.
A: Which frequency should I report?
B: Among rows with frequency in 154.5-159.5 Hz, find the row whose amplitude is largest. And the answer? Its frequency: 159.0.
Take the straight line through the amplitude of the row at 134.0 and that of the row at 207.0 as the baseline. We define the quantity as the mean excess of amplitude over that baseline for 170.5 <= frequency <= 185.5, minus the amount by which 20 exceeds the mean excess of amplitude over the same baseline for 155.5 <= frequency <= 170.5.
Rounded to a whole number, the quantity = -31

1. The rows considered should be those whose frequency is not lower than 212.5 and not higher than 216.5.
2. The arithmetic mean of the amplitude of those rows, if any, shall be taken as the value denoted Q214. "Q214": 40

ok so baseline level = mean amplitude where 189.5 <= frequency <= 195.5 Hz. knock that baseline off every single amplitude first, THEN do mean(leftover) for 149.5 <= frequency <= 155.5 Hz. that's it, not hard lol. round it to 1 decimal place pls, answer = 2.0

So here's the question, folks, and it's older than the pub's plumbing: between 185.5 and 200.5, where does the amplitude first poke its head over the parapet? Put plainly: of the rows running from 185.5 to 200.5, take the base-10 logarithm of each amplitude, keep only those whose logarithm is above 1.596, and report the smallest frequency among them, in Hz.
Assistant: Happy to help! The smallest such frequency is 200.0 Hz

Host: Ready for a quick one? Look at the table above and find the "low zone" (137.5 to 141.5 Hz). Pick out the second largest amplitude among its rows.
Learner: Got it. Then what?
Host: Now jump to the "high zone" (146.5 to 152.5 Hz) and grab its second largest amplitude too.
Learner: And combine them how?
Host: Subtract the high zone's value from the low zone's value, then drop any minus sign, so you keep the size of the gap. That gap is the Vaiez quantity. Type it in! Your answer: 3.7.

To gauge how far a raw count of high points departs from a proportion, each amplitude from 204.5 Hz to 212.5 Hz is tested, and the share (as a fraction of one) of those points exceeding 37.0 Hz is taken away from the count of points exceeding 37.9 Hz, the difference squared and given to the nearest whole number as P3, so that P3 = 49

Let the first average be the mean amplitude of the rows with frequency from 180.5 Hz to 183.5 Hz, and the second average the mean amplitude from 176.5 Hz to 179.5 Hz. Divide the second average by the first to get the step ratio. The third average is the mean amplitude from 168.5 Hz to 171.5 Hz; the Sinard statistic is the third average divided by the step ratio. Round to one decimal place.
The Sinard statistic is 39.4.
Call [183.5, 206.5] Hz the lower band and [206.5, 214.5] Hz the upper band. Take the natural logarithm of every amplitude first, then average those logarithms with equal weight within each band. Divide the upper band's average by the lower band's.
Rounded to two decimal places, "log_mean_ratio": 1.03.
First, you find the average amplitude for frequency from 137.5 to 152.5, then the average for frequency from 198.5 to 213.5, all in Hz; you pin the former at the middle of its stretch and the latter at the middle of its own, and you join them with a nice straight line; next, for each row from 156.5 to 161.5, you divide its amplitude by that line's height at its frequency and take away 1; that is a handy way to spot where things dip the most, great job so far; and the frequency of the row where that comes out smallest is 157.0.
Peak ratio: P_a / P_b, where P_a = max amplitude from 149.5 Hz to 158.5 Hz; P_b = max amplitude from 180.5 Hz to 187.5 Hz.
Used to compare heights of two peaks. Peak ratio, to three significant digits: 0.998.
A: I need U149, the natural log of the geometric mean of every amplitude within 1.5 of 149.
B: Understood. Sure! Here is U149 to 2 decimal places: 3.64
